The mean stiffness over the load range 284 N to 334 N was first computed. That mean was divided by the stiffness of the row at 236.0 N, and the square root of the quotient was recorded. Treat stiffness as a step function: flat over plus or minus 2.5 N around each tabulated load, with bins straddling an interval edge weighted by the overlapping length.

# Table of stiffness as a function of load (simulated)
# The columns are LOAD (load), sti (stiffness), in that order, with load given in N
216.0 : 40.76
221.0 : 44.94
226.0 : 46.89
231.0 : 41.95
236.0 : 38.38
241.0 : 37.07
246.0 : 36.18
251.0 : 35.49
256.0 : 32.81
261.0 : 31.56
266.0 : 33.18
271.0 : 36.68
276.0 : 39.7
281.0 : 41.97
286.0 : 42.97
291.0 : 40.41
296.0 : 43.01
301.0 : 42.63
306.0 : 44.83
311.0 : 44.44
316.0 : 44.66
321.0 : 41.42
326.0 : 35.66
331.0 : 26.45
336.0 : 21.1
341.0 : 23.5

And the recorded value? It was 1.03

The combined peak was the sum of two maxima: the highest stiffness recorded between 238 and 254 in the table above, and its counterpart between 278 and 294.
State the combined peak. 80.0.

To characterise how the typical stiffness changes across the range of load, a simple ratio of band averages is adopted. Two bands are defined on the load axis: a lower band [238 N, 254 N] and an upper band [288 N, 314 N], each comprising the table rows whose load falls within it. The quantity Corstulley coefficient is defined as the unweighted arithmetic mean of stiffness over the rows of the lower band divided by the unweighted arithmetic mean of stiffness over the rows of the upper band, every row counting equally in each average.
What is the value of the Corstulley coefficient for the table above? 0.84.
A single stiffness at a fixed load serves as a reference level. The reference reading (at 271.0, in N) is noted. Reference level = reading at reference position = 36.68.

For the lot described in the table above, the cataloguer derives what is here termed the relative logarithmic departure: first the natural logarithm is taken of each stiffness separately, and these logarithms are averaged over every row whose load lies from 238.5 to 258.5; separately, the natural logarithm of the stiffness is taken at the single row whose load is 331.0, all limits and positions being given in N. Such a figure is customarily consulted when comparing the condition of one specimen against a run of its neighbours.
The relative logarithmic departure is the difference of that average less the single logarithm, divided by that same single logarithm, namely 0.089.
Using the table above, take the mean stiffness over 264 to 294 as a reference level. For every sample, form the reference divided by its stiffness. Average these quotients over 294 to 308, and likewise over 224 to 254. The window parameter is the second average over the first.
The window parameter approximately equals 1.12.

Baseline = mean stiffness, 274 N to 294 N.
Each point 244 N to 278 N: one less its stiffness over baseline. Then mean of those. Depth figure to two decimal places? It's 0.15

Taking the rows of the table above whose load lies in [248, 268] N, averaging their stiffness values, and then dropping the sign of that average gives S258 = 33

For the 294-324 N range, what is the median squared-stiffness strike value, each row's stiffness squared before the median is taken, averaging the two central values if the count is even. 1912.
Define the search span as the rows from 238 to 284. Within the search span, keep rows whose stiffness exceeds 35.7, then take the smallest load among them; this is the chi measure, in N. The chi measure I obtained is 241.0 N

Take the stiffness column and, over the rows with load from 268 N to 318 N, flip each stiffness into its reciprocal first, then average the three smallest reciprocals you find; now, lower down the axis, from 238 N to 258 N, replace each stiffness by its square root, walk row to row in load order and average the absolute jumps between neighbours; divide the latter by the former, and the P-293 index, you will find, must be 5.4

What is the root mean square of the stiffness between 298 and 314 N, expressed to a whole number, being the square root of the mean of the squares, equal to 44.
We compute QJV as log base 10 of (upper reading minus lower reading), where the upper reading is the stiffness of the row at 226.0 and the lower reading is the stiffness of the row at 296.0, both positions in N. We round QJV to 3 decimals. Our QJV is 0.589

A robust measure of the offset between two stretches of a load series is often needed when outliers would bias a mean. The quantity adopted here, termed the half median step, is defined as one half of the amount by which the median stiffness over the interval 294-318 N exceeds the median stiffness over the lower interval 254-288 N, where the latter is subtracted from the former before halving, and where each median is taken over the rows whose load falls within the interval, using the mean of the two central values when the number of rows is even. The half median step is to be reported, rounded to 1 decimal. 3.9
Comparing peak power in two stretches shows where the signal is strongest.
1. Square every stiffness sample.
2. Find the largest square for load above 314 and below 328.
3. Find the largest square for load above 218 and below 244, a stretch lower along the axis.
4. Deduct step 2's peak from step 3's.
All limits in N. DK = 204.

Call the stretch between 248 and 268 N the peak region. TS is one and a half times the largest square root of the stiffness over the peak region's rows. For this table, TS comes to 8.9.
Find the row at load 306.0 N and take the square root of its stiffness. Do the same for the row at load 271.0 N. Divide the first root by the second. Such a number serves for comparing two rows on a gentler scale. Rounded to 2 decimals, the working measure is 1.11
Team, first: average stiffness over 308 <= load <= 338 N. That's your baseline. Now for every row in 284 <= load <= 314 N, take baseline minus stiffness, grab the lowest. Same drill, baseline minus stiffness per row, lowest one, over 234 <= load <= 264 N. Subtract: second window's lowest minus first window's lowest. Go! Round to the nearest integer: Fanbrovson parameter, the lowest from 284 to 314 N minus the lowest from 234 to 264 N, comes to -6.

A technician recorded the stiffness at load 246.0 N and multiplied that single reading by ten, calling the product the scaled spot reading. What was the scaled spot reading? 362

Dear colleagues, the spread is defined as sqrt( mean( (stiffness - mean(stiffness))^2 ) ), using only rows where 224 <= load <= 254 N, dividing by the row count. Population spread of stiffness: 4.0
